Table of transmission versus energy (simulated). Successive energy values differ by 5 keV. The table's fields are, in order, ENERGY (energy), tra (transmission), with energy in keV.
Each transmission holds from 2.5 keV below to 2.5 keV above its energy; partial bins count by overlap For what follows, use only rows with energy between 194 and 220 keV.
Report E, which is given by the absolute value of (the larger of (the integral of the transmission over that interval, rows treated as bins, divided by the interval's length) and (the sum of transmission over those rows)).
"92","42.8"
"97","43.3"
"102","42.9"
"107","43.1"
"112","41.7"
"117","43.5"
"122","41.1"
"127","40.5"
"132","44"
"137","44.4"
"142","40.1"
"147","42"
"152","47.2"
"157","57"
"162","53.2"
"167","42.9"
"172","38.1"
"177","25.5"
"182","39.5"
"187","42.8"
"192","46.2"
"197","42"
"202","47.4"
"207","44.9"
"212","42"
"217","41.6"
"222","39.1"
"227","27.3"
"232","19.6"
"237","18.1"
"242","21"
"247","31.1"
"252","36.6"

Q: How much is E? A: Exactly 218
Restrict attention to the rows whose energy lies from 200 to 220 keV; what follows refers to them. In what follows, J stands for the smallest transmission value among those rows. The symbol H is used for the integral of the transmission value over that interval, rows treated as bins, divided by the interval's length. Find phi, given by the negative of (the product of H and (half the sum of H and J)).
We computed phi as -1868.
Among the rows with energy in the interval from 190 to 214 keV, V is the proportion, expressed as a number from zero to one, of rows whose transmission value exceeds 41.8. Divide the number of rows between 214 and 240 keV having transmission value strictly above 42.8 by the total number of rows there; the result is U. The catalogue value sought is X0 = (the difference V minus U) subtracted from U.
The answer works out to -1.0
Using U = 0.0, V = 1.00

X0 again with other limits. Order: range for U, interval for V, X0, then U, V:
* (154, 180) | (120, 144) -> 0.8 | 0.6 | 0.40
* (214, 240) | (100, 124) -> -0.6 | 0.0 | 0.60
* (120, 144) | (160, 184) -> 0.4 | 0.4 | 0.40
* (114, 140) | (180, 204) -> 0.4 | 0.6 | 0.80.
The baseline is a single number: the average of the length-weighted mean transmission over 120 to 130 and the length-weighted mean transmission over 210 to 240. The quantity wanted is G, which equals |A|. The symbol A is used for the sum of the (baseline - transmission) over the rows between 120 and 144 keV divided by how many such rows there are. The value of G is 6.1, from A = -6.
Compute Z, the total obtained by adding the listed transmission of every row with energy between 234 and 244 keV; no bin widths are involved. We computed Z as 39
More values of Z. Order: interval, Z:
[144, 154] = 89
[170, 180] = 64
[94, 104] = 86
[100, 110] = 86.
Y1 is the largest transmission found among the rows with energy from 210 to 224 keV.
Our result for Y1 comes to 42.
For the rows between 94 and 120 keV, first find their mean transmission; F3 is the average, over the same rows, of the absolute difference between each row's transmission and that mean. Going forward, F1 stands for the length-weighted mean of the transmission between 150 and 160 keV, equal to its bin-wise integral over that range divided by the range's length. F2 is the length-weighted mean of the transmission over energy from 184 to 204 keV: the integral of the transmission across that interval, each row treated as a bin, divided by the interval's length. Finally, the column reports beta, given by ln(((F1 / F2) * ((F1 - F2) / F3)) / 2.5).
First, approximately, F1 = 52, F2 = 44.4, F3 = 0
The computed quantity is 2.1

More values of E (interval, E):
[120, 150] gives 252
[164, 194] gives 235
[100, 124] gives 212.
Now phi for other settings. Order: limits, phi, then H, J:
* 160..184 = -1287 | 39.6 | 25.5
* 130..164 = -2033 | 46.8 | 40.1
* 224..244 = -440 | 22.0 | 18.1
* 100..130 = -1742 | 42.2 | 40.5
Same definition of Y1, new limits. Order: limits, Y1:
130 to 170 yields 57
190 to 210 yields 47.4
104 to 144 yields 44.4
